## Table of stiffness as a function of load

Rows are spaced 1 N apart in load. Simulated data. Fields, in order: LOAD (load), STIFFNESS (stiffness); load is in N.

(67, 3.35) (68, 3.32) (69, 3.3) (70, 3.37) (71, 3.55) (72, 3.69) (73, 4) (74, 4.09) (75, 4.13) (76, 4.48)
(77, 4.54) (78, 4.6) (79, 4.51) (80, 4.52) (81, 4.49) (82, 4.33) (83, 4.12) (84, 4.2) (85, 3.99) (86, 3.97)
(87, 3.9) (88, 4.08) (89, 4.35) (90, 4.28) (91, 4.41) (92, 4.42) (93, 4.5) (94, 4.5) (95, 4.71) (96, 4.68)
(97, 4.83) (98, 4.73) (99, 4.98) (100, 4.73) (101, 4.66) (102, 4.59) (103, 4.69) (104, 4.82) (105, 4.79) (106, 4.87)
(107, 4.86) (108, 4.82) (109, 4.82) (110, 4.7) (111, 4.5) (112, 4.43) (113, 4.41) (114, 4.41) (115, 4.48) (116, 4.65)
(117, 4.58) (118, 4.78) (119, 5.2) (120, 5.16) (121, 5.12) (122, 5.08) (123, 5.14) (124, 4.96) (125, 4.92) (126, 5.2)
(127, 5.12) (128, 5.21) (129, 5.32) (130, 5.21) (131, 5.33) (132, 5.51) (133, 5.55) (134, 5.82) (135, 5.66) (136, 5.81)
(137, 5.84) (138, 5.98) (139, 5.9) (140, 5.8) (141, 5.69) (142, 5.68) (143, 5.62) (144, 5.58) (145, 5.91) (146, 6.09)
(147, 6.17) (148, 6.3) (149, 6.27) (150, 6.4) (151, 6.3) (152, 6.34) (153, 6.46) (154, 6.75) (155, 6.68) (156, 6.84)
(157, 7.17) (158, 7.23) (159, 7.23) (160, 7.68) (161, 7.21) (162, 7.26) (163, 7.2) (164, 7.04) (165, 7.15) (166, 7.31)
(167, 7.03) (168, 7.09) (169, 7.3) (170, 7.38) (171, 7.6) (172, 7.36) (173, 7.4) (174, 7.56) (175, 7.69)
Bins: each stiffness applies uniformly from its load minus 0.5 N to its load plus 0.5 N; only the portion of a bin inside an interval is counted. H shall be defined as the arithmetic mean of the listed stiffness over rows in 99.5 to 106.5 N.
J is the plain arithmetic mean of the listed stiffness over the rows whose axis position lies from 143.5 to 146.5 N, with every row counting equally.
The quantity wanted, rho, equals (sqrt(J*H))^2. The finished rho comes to 28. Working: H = 4.7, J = 5.9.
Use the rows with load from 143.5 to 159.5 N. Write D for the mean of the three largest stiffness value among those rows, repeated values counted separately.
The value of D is 7.2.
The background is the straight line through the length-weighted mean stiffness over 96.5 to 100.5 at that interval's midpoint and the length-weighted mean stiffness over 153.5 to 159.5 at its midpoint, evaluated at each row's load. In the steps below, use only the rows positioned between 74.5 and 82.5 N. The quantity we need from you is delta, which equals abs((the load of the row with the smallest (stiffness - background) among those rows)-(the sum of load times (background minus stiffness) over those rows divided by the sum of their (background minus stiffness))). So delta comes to 3.8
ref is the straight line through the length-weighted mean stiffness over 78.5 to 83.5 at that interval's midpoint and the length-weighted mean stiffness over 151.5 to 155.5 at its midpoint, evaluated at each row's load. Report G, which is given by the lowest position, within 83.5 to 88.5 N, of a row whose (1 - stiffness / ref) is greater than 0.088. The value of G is 85 N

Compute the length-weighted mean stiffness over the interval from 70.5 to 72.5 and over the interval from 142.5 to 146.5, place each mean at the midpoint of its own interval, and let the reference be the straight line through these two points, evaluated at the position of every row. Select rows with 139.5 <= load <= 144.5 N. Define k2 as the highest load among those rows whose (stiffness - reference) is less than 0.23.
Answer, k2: 144 N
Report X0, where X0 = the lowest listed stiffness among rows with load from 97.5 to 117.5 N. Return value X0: 4.41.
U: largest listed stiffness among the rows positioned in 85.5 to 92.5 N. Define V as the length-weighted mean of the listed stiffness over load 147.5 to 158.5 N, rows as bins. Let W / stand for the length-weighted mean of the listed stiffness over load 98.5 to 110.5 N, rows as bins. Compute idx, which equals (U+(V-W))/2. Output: 3.13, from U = 4.42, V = 6.6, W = 4.78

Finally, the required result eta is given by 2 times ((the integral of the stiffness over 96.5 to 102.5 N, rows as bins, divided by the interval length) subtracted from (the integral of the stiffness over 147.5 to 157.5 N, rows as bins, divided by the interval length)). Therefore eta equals 3.6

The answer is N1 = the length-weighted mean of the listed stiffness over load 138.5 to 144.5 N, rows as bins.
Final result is 5.71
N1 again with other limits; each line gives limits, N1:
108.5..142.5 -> 5.18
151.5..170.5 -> 7.07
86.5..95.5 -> 4.35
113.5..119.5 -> 4.68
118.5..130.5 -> 5.14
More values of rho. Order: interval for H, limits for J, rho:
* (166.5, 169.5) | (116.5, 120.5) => 35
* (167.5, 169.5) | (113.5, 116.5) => 32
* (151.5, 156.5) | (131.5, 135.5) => 37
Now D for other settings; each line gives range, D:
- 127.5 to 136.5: 5.8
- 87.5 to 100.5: 4.8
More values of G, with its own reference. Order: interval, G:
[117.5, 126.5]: 118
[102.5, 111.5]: 110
